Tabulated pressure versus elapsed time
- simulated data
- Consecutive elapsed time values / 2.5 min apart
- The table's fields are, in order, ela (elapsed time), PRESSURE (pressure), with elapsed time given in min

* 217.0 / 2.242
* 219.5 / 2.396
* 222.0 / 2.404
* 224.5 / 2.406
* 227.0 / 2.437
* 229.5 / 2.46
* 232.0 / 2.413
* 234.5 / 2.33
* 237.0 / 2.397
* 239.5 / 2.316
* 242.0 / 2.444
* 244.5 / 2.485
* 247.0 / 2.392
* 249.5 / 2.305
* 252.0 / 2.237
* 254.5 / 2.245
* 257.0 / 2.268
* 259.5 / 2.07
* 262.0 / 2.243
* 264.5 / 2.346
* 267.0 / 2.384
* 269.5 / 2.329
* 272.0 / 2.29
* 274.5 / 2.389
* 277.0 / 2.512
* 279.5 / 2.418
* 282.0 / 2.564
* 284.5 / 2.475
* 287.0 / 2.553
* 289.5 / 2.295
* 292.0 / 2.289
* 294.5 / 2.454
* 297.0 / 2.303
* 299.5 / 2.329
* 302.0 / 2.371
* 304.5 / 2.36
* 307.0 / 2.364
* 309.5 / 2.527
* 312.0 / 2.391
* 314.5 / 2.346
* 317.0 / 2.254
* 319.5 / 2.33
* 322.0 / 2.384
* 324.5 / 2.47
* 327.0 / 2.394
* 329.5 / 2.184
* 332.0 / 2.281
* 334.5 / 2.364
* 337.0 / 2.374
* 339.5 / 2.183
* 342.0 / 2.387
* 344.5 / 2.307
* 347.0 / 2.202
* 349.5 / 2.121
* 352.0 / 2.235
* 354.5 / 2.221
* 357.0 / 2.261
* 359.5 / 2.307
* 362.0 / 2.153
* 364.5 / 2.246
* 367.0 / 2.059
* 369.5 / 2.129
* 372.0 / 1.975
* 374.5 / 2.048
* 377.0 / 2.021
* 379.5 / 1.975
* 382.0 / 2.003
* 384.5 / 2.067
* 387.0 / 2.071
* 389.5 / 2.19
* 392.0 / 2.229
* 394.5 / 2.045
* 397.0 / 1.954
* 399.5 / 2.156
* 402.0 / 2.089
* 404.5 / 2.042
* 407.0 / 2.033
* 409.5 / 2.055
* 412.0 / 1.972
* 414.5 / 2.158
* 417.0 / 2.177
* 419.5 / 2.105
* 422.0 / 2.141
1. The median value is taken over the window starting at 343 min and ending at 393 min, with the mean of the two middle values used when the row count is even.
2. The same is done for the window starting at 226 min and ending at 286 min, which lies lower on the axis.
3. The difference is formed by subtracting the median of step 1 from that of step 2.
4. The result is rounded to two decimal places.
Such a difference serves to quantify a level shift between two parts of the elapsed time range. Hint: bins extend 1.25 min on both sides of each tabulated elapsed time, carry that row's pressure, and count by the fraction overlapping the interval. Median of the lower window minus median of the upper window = 0.25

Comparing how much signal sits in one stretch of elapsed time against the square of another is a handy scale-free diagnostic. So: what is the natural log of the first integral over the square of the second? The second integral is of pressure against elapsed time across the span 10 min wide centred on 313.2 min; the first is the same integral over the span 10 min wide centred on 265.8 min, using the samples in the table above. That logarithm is -3.19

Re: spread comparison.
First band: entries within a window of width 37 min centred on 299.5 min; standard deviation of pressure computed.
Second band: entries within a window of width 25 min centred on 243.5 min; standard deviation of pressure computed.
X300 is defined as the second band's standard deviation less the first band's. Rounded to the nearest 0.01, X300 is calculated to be -0.02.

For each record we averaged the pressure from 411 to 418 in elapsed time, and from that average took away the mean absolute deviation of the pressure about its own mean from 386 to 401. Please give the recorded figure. 2.02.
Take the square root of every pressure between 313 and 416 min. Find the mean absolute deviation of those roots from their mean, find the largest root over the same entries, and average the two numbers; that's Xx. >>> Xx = 0.806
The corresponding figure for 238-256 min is 0.801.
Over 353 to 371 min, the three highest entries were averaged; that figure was 2.27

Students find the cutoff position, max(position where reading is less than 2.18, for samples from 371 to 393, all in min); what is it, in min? 387.0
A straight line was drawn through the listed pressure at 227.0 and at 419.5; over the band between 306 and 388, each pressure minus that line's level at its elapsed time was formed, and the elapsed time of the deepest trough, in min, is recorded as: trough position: 372.0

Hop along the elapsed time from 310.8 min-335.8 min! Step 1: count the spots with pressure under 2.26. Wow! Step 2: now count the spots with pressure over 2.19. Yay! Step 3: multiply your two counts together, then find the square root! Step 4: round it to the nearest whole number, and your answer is 4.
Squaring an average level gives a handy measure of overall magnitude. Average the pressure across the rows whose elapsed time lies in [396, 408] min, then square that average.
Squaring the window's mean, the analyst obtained 4.2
